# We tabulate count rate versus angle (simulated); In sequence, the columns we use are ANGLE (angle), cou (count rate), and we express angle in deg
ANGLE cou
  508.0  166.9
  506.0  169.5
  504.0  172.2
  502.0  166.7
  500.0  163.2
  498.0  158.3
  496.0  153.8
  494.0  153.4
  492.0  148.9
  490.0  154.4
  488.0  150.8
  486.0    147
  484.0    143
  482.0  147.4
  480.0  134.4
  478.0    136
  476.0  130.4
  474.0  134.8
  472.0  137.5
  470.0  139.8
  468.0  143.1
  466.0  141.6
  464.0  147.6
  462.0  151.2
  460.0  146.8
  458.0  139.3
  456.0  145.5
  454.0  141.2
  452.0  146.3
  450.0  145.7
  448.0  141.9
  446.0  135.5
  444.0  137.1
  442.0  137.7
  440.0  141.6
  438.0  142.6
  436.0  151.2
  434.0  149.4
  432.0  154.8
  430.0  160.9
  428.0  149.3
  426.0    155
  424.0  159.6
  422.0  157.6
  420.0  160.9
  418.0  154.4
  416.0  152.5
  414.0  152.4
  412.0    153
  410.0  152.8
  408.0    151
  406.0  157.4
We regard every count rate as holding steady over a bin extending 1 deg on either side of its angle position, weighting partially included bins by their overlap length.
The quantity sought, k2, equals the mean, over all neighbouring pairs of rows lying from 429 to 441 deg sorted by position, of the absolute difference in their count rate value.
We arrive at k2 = 4.6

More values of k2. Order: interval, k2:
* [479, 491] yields 5.8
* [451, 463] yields 5.5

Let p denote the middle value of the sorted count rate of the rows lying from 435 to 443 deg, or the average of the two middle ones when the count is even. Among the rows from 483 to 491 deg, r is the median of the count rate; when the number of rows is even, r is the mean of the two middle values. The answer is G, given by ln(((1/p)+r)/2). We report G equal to 4.31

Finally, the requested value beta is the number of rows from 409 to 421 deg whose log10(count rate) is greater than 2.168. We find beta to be 6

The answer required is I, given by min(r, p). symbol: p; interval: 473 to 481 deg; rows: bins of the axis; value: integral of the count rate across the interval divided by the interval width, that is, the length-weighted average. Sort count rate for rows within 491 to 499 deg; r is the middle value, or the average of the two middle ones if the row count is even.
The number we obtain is 134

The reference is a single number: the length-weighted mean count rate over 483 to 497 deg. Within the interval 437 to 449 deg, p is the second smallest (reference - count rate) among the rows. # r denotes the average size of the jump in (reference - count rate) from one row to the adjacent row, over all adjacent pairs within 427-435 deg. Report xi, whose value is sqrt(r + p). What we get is 4.0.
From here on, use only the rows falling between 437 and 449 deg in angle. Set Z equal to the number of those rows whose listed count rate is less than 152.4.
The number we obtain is 6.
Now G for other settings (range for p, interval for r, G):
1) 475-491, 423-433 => 4.35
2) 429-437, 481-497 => 4.32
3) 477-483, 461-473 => 4.27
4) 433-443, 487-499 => 4.34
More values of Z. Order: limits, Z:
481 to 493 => 5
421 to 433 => 1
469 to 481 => 6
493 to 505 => 0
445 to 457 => 6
